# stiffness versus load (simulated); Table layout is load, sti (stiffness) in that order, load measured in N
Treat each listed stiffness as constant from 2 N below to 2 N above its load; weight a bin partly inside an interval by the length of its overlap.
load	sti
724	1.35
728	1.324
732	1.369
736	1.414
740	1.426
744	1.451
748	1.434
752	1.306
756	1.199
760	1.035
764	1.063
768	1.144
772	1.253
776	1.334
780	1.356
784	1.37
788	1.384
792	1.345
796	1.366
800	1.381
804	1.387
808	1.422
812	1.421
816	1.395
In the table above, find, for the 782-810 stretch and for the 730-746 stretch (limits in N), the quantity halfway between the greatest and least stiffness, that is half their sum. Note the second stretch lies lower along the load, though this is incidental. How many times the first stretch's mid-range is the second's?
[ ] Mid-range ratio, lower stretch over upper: 1.02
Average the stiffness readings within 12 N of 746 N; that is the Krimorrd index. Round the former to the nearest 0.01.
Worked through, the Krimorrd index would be 1.37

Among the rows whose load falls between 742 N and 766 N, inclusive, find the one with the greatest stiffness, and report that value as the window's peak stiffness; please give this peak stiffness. 1.451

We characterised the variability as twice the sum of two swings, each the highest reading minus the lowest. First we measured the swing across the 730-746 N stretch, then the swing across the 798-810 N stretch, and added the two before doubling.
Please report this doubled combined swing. 0.2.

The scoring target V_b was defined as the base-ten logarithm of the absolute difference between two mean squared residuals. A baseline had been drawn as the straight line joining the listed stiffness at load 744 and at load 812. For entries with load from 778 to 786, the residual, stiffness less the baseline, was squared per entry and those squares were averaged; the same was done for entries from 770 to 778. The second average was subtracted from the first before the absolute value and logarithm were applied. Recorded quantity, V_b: -1.8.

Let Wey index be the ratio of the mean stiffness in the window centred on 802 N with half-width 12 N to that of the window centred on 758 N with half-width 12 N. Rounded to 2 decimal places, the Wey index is 1.16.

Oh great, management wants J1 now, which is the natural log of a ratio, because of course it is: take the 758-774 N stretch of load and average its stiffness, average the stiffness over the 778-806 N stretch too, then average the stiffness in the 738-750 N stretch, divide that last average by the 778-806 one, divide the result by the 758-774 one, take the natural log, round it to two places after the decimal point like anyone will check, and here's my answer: -0.07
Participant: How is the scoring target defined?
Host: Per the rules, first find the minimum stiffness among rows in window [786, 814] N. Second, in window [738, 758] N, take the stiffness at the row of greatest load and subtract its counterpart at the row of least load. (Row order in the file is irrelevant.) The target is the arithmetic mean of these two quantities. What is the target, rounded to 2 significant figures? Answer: 0.56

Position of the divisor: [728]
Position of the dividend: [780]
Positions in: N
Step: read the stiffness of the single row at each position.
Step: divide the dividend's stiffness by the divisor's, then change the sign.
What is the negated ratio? -1.02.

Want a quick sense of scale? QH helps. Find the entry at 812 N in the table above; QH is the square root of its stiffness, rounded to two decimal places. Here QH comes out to 1.19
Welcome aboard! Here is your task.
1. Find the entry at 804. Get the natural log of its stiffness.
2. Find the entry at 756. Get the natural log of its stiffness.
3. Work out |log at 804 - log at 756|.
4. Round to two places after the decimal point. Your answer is 0.15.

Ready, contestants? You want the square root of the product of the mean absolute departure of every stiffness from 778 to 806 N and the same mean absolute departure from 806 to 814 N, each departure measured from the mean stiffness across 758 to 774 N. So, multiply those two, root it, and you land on 0.27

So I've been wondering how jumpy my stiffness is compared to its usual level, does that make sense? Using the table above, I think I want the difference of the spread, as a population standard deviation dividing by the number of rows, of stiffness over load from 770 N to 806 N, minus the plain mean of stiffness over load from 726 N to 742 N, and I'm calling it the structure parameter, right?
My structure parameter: -1.34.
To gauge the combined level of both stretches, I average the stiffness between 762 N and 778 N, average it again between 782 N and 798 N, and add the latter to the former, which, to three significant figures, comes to 2.56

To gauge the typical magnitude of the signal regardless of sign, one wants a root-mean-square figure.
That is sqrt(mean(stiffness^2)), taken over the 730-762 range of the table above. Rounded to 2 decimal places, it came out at 1.34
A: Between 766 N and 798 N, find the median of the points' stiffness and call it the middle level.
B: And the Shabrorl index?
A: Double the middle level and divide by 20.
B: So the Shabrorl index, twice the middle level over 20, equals 0.135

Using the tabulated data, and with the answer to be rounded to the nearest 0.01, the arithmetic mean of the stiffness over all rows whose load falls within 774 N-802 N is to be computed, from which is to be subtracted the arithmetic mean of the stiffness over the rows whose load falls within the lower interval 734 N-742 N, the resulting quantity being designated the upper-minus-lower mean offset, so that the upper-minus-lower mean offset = -0.06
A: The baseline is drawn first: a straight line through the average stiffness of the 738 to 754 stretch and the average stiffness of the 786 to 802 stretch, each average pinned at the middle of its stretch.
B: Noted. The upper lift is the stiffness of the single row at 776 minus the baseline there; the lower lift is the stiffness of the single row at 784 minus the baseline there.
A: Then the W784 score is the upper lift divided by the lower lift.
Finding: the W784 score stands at 7.6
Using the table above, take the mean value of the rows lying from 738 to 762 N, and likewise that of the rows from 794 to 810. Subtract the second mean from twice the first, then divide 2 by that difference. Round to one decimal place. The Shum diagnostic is 1.6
